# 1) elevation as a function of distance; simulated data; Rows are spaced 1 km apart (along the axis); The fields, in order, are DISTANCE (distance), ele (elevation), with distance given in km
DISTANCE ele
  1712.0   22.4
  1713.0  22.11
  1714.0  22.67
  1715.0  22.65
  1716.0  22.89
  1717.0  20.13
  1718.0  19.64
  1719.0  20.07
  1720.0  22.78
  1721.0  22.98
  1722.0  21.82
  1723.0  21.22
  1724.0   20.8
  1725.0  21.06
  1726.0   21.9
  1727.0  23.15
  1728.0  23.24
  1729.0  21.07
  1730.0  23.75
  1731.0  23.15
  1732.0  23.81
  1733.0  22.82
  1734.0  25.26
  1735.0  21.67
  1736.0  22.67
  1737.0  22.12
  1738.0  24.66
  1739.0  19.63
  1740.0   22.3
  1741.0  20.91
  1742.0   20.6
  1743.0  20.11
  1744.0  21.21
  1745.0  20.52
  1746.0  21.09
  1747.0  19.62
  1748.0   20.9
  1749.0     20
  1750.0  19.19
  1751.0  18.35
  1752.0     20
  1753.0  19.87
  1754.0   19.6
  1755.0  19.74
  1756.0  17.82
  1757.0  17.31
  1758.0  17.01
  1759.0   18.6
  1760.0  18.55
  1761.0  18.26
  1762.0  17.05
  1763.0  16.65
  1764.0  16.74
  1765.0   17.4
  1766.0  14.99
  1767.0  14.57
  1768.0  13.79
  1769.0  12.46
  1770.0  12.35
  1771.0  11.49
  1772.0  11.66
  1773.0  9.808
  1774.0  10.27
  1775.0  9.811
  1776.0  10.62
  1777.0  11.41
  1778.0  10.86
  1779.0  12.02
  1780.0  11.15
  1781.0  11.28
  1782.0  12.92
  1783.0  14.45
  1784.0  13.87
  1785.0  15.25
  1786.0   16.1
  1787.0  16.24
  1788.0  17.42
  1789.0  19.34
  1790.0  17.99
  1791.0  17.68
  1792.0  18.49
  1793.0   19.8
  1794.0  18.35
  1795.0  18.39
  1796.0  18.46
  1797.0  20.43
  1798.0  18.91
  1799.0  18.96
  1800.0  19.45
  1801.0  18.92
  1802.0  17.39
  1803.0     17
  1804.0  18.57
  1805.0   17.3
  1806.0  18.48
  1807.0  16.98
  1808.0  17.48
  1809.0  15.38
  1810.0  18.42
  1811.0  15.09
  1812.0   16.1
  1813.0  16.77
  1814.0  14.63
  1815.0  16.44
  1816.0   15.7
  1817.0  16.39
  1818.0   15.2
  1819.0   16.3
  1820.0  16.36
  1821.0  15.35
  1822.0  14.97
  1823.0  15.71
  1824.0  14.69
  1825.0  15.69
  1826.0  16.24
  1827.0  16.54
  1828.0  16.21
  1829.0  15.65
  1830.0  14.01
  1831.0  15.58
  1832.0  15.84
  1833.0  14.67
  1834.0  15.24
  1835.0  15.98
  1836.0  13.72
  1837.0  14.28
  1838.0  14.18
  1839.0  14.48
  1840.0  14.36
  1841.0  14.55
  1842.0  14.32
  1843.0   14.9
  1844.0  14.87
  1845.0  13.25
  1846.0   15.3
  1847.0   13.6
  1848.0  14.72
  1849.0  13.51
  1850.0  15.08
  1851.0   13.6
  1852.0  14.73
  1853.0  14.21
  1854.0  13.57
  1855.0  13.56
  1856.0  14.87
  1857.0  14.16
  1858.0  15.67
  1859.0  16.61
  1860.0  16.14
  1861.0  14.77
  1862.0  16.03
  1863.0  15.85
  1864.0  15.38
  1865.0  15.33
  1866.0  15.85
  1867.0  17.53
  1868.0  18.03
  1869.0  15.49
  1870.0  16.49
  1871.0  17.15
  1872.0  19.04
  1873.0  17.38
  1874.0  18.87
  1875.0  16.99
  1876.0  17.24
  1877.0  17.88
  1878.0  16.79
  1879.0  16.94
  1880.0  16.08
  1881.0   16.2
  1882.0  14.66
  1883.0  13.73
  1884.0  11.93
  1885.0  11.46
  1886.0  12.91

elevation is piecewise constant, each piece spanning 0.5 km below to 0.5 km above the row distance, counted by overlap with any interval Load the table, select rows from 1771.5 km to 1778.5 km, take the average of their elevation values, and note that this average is 11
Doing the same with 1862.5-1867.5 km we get 16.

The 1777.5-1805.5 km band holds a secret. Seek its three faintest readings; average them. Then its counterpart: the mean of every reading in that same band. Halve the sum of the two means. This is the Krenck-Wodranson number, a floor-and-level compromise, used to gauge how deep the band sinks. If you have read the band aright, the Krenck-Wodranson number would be 13.9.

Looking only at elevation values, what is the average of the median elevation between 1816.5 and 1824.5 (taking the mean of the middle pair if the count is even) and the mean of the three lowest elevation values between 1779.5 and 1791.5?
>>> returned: 13.7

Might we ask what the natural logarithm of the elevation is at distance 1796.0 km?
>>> 2.9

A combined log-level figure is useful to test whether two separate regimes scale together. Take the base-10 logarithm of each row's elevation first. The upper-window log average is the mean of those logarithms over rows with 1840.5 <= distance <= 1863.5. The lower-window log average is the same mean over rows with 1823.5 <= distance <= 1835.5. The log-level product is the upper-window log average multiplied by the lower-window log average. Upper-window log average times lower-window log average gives 1.39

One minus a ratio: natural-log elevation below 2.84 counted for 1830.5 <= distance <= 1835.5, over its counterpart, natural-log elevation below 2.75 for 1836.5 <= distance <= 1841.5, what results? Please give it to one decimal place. 0.0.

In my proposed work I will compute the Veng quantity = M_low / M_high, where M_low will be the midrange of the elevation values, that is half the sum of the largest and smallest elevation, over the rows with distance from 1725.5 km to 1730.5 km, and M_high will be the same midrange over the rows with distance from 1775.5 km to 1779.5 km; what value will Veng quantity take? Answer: 1.98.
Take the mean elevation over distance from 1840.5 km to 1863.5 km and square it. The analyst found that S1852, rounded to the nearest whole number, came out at 216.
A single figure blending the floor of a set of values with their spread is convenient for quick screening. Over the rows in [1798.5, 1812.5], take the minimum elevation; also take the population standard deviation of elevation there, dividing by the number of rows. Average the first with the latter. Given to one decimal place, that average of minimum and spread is 8.2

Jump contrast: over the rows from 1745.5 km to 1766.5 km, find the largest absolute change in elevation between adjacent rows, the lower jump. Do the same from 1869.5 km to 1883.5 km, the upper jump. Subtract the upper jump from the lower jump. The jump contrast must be 0.52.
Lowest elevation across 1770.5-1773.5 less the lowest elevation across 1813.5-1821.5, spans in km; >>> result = -4.8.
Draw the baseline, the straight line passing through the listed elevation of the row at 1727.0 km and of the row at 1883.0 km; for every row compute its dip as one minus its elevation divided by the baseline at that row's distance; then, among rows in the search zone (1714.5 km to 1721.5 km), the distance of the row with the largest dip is 1718.0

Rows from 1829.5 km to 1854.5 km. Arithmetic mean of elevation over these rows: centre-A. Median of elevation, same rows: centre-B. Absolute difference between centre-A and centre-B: 0.02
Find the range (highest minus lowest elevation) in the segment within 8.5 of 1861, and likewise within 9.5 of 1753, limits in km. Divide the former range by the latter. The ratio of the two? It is 1.1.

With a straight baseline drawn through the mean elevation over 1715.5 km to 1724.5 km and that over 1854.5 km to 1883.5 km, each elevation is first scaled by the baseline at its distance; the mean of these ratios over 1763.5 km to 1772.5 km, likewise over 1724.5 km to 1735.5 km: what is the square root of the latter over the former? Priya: 1.24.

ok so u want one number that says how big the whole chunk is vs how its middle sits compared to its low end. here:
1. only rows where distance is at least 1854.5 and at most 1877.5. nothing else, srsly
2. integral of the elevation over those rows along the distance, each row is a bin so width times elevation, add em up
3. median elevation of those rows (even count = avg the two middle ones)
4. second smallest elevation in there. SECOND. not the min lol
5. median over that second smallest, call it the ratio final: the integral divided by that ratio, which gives 330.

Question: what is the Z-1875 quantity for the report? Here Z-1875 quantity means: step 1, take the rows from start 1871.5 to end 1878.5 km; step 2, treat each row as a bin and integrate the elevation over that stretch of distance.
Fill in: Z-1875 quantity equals 124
